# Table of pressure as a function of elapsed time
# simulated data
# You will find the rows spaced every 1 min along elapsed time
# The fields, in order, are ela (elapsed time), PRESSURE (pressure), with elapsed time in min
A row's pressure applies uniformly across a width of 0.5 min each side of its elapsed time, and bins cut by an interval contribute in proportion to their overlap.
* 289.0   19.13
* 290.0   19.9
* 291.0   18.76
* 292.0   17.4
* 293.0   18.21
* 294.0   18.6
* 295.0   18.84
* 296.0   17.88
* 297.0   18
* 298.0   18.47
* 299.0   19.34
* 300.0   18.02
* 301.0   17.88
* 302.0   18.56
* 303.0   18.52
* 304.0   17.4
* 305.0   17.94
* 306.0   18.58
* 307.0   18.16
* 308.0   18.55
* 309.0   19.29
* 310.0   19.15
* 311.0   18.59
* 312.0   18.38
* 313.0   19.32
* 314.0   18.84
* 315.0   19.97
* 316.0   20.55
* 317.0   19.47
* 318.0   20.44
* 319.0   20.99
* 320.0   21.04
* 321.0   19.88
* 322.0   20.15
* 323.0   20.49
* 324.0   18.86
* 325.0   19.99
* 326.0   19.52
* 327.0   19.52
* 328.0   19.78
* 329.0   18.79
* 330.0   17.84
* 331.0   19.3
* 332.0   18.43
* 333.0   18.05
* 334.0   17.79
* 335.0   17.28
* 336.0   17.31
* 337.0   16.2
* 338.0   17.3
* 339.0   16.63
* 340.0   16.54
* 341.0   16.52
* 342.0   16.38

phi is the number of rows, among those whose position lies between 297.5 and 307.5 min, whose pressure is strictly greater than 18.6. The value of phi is 1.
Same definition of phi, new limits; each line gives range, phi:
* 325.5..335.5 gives 5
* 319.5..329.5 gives 10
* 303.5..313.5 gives 3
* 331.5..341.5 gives 0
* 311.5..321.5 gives 9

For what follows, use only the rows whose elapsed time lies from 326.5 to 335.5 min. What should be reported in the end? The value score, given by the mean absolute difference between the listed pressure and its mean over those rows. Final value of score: 0.726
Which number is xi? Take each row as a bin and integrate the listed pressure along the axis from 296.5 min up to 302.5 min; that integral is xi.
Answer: 110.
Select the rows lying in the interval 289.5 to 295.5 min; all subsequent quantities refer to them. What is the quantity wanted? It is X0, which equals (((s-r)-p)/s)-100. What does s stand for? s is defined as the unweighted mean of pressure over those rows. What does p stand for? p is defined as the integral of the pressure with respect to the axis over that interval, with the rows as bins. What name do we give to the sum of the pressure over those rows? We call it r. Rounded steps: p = 112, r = 112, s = 18.6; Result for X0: -111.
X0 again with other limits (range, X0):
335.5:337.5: -103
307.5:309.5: -103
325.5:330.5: -109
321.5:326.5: -109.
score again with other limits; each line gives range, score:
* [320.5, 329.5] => 0.437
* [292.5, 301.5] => 0.402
